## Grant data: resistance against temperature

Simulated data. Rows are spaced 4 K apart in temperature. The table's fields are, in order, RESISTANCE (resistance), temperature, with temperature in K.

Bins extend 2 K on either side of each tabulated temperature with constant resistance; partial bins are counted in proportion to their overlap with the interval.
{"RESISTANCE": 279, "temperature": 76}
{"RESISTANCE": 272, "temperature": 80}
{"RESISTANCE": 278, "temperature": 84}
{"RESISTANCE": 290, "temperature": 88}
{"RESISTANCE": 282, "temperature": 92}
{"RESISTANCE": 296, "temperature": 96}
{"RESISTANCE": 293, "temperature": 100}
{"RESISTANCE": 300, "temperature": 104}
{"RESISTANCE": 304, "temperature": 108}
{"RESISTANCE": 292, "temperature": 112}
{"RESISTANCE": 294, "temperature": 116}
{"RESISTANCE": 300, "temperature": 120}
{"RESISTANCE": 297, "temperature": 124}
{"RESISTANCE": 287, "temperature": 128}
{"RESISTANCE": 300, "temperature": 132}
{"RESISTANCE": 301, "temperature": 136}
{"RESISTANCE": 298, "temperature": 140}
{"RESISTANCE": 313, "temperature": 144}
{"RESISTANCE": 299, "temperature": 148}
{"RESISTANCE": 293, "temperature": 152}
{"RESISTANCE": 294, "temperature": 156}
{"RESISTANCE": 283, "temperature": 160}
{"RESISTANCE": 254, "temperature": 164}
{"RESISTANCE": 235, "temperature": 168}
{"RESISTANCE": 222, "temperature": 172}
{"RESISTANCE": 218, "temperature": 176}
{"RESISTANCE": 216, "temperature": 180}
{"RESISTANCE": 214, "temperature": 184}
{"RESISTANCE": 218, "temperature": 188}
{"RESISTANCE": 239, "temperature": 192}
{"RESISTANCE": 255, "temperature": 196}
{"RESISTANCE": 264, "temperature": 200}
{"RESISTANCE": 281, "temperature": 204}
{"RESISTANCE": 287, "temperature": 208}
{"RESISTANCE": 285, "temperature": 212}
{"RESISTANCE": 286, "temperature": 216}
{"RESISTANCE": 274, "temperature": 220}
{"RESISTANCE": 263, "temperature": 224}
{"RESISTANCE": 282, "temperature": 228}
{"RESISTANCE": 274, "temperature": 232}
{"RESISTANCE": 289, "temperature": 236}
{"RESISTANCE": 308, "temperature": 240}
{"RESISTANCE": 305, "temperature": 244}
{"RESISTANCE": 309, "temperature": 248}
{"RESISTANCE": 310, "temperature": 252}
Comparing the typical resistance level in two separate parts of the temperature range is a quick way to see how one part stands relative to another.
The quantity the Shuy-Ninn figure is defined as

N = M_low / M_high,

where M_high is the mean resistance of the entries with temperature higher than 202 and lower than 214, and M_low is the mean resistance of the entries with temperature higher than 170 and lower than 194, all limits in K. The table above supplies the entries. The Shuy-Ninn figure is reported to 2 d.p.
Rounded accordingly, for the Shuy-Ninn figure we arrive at 0.78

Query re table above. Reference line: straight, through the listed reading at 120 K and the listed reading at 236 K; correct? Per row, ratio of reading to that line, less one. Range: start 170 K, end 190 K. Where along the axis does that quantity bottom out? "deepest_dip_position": 184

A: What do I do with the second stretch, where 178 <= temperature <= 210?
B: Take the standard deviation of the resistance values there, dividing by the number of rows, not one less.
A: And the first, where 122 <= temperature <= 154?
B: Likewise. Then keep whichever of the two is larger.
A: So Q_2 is 28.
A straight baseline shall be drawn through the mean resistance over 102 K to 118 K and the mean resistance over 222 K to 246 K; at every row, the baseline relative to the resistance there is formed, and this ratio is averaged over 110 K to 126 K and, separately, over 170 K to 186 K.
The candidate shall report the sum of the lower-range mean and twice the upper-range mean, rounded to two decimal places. 3.69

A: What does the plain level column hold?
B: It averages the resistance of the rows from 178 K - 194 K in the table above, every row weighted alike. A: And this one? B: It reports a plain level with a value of 222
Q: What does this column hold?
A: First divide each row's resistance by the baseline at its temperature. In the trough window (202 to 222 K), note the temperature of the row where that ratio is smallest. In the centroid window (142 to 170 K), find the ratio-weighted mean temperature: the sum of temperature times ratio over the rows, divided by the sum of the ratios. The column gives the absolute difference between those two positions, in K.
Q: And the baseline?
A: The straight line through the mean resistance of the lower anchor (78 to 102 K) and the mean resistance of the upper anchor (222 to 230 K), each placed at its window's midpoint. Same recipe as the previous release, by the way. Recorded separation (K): 64.7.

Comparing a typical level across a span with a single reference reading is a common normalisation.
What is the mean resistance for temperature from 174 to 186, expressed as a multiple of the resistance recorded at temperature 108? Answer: 0.71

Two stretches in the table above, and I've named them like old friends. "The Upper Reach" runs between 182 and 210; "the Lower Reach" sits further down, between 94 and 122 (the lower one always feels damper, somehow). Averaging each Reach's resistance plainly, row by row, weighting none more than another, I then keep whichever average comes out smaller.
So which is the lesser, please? 251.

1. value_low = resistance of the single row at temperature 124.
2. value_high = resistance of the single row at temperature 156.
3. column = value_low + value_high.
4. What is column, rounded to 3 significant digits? 591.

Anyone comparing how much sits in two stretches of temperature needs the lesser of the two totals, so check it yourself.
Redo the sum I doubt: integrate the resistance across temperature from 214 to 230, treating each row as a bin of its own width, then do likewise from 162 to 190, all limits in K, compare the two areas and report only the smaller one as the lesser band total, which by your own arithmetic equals 4420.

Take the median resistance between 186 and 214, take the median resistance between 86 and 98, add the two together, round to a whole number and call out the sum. 554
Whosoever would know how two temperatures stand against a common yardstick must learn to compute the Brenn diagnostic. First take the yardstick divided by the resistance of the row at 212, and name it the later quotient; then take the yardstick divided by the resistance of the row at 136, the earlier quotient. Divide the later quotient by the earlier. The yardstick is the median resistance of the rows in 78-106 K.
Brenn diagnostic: 1.06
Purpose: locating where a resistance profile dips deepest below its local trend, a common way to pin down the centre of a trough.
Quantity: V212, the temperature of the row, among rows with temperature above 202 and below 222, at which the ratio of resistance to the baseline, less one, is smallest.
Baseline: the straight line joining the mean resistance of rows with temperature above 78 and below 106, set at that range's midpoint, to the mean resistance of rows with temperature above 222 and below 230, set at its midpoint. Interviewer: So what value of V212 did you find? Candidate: 220 K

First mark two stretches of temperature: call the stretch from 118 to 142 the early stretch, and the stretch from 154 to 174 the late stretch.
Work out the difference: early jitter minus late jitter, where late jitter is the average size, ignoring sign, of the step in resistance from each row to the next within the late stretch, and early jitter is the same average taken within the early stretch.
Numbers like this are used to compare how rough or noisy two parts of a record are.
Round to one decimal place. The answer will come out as -12.0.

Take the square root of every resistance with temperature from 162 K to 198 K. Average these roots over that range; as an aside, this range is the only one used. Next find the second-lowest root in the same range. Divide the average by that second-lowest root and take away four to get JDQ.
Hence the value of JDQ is -2.97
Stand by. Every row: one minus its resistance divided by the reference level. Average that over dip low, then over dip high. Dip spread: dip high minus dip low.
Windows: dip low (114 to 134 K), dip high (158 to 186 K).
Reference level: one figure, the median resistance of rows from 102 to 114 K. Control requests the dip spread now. 0.20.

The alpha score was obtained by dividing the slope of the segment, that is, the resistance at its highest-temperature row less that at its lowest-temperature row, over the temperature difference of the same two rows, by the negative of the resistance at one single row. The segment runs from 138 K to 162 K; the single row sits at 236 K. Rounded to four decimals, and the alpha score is 0.0026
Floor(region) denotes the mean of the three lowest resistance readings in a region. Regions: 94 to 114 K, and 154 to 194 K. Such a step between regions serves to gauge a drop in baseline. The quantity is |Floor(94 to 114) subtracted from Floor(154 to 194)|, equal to 78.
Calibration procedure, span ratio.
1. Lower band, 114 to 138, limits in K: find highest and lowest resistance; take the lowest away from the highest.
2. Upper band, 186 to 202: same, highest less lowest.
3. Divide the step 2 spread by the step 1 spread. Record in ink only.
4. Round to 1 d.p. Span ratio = 3.3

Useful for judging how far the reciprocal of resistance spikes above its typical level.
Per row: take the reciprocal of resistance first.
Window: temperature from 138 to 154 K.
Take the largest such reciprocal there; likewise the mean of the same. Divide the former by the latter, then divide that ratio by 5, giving 0.205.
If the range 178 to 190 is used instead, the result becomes 0.202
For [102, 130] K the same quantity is 0.206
